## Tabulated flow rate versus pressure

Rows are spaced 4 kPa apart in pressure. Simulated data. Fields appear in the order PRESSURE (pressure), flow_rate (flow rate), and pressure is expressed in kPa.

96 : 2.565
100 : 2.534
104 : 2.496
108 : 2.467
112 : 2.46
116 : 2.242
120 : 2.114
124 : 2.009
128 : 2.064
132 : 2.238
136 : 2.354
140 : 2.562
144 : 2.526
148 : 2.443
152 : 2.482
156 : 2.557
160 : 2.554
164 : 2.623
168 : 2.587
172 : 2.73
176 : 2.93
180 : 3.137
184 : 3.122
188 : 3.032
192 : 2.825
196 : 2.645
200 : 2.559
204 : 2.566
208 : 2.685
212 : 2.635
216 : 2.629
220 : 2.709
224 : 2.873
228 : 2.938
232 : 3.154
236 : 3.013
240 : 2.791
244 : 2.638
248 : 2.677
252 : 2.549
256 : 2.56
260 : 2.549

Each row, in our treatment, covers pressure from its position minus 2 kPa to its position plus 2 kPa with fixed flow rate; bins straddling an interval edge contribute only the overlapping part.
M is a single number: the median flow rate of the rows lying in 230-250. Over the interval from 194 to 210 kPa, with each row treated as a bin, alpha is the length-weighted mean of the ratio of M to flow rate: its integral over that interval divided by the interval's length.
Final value 1.07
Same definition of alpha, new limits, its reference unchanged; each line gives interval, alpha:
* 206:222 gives 1.05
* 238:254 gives 1.05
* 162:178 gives 1.03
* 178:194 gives 0.92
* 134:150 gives 1.13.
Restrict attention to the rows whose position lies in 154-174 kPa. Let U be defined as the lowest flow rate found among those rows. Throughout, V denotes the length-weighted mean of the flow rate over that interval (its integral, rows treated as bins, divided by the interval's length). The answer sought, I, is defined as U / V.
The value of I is 0.98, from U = 2.554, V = 2.61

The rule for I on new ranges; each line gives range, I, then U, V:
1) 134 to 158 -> 0.95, 2.354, 2.49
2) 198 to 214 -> 0.98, 2.559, 2.61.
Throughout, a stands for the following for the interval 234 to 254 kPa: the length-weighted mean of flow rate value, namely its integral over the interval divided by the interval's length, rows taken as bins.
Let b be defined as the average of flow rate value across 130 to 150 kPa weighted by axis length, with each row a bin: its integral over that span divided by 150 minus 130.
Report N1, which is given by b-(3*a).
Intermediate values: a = 2.73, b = 2.42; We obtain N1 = -5.8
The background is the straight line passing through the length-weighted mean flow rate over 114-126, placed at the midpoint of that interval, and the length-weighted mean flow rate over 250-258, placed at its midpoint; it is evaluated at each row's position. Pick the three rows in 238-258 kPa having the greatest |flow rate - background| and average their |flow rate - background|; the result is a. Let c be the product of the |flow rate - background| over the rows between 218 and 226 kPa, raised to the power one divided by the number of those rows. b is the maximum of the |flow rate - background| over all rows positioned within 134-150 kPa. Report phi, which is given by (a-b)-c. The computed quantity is -0.5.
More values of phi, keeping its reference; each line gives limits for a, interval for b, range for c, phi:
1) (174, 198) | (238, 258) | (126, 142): 0.3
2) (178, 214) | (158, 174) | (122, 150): 0.2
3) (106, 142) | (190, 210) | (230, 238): -0.7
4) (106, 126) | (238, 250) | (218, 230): -0.4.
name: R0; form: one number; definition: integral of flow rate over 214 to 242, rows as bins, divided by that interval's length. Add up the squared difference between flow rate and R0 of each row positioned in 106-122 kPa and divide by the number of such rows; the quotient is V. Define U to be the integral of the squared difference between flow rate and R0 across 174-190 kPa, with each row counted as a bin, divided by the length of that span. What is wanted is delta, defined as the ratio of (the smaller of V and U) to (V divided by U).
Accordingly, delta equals 0.00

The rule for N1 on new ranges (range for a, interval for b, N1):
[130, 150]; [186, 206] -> -4.5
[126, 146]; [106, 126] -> -4.8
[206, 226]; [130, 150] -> -5.7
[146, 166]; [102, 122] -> -5.2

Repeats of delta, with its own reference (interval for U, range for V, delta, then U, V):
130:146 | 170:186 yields 0.22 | 0.222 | 0.0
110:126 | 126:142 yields 0.47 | 0.472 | 0.4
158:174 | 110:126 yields 0.01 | 0.066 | 0.5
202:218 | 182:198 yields 0.06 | 0.061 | 0.0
